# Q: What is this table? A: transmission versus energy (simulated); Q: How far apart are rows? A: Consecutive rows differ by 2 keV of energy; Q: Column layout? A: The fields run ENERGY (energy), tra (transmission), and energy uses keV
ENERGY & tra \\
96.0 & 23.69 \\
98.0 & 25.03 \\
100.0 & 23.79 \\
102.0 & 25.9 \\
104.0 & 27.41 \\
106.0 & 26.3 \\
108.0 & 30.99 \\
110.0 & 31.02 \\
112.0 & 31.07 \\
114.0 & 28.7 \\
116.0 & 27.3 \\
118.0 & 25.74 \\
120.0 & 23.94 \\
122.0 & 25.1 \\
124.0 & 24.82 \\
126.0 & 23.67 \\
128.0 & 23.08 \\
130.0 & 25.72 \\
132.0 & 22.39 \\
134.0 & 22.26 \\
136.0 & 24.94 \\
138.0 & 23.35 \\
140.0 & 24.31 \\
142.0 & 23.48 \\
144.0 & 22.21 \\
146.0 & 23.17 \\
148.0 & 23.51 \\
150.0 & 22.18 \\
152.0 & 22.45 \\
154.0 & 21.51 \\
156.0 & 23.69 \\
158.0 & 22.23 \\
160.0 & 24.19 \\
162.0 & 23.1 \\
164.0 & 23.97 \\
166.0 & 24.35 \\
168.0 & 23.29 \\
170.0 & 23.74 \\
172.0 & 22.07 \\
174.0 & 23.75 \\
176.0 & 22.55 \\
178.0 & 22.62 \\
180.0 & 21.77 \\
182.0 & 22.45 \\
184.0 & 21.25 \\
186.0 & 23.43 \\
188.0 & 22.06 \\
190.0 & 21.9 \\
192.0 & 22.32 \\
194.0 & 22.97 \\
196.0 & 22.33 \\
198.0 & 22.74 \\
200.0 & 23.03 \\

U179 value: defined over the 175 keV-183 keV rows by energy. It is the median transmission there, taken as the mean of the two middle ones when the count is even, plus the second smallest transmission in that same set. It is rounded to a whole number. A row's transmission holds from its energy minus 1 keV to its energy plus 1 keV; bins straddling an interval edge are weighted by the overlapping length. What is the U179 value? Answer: 45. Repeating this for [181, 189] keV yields 44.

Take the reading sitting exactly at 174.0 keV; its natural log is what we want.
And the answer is 3.17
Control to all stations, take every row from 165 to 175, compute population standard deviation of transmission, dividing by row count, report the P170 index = 0.76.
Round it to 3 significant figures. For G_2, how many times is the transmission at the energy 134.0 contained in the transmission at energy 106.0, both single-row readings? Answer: 1.18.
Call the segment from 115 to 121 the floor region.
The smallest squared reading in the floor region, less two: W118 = 571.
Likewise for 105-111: 690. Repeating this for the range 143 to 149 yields 491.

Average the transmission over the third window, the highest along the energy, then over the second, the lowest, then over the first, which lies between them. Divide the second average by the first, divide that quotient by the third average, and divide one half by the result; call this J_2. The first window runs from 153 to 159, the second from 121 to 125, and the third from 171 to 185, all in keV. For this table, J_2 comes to 10.1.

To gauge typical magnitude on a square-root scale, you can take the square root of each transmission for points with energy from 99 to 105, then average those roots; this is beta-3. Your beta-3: 5.07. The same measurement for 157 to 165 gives 4.83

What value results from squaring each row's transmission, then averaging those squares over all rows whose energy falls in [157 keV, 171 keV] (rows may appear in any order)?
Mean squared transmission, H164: 555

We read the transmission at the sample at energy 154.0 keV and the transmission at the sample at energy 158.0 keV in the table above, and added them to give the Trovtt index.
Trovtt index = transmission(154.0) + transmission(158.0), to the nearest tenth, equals 43.7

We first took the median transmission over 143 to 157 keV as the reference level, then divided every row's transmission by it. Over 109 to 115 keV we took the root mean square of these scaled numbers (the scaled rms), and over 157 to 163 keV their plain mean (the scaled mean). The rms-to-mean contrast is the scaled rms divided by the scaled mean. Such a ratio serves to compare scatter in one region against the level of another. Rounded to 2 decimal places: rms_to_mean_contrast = 1.31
